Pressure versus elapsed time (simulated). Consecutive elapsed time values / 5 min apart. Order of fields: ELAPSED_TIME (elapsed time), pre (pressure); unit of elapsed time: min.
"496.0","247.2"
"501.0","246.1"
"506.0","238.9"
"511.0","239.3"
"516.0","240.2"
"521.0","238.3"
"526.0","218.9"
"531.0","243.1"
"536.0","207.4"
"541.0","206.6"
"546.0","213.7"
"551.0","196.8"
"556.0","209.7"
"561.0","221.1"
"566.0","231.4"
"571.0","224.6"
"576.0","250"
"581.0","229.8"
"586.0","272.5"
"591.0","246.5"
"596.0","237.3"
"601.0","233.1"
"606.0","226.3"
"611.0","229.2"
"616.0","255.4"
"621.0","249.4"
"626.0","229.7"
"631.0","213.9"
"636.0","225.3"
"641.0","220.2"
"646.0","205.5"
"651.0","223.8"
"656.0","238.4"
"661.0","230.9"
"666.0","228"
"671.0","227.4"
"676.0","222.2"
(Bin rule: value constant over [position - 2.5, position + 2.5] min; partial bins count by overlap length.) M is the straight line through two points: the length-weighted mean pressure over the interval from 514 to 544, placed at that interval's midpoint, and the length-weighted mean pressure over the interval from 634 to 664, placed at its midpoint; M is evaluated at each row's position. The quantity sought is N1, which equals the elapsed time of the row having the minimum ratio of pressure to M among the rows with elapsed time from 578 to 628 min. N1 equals 606.0 min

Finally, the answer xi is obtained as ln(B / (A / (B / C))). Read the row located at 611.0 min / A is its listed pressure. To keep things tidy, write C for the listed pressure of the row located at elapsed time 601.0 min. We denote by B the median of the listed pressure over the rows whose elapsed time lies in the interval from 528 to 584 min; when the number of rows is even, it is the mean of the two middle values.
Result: -0.089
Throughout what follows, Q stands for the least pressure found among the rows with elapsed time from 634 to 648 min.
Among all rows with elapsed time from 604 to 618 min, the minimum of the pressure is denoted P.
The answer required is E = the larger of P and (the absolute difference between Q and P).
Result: 226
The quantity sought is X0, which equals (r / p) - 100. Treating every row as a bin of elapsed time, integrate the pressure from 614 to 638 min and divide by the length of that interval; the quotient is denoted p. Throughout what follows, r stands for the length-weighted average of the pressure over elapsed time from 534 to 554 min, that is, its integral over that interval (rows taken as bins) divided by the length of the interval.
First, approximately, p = 235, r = 206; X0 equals -99.1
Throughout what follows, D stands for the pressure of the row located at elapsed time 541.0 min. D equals 206.6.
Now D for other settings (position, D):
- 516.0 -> 240.2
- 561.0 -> 221.1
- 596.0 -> 237.3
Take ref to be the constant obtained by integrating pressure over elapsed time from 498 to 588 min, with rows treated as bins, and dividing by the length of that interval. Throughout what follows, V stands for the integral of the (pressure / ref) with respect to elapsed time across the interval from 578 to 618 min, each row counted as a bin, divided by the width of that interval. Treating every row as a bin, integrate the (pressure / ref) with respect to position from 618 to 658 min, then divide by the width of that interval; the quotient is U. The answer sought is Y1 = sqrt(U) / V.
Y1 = 0.94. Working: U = 0.99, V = 1.052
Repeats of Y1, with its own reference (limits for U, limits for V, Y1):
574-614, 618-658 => 1.04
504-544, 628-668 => 1.03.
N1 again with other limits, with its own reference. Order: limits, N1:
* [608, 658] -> 646.0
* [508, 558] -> 551.0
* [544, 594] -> 551.0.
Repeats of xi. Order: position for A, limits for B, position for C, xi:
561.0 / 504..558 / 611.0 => -0.056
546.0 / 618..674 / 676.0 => 0.085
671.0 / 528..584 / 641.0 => -0.024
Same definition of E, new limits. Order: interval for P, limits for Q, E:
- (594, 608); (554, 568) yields 226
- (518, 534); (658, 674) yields 219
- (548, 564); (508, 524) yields 197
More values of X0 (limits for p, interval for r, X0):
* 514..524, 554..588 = -99.0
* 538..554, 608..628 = -98.8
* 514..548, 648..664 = -99.0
